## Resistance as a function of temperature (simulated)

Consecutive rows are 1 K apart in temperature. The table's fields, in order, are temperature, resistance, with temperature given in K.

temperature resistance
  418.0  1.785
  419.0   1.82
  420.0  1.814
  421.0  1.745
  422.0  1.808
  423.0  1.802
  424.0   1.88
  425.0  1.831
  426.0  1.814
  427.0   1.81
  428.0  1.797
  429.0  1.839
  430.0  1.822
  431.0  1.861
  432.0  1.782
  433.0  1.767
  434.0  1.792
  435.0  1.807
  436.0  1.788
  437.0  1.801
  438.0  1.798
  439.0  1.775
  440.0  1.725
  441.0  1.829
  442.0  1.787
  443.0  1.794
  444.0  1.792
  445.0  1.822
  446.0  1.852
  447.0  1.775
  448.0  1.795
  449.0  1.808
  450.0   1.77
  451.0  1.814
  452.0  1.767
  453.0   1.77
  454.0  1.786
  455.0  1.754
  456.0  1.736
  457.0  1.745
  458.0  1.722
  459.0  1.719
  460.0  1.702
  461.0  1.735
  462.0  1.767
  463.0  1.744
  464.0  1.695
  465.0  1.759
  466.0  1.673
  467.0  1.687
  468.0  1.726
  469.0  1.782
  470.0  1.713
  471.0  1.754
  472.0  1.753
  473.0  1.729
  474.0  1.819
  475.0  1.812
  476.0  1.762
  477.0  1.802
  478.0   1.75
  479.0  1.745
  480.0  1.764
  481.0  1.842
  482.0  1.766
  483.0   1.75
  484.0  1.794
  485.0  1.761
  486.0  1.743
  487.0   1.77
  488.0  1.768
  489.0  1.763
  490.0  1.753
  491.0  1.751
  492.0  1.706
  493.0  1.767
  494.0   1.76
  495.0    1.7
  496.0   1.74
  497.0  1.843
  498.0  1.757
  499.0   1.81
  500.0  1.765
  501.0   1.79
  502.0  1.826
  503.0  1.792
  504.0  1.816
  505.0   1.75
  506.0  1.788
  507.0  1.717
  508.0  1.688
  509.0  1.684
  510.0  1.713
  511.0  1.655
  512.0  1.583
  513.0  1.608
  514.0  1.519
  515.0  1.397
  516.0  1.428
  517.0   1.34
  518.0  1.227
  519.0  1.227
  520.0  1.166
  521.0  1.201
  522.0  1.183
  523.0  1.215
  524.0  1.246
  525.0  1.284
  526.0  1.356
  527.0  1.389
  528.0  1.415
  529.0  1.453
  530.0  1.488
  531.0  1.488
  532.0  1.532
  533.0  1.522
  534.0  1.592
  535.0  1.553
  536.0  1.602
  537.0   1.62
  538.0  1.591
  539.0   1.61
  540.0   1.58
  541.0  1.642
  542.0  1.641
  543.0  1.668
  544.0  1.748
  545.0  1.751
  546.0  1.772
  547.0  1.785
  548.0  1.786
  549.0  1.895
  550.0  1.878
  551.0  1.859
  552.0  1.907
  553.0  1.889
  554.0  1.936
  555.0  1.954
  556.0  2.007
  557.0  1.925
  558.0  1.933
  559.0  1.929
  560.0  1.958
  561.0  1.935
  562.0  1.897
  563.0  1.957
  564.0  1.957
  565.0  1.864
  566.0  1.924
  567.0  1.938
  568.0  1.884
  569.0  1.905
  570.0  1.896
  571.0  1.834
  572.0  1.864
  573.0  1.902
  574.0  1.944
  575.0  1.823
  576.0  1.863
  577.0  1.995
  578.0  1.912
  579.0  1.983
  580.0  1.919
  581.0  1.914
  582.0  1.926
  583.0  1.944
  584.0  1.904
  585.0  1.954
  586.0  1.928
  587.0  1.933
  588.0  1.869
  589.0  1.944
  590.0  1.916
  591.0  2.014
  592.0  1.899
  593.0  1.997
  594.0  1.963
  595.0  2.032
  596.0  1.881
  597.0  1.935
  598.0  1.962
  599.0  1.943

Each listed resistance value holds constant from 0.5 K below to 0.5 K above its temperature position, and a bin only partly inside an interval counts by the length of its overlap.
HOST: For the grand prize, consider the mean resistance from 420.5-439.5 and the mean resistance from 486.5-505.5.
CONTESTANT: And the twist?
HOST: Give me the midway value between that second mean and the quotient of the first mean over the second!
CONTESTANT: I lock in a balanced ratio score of 1.40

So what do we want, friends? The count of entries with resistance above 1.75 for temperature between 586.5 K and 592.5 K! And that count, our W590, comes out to 6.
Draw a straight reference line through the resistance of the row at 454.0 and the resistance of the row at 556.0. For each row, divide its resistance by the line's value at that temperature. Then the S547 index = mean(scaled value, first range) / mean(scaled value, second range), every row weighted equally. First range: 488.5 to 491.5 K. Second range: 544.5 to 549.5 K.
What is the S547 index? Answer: 1.04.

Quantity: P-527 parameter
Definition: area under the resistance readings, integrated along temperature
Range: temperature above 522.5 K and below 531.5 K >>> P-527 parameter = 12.3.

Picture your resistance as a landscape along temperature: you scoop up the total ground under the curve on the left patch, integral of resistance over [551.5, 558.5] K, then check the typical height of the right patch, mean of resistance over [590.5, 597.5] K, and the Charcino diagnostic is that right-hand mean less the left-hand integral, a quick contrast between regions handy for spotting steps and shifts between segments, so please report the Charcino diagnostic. -12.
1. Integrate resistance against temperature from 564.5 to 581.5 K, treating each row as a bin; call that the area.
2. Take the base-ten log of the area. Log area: 1.51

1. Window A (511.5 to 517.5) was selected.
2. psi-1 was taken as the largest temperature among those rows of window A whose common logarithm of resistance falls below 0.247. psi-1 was 517.0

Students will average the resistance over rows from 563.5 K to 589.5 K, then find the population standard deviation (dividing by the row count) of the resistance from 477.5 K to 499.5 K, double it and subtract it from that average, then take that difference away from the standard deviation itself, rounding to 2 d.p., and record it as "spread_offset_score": -1.81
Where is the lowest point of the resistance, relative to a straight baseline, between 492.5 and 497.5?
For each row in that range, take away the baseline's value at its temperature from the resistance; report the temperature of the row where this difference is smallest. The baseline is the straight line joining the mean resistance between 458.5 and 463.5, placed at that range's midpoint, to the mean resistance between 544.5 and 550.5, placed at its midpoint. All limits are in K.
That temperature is 495.0 K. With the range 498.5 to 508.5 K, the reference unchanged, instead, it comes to 508.0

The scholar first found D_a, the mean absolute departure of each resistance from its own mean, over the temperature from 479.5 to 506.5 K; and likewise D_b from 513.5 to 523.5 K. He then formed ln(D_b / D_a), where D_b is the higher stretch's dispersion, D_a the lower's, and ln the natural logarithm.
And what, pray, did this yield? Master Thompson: 1.4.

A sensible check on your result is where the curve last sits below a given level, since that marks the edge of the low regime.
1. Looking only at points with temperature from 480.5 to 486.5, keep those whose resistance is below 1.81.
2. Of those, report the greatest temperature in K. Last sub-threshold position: 486.0 K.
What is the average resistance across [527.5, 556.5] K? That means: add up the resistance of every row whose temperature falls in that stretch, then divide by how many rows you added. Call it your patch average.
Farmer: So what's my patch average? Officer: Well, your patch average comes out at 1.70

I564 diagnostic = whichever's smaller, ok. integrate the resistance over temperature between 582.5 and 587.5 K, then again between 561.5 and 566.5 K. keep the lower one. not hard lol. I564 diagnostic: 9.60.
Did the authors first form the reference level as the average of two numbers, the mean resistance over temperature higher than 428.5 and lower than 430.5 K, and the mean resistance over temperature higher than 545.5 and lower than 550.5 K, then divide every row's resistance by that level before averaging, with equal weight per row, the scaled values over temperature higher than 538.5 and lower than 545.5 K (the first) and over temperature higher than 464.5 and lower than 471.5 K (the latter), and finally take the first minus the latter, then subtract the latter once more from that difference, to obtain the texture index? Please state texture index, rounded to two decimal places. -0.98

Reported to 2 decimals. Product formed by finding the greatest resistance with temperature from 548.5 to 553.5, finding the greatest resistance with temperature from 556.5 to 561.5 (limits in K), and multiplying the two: 3.73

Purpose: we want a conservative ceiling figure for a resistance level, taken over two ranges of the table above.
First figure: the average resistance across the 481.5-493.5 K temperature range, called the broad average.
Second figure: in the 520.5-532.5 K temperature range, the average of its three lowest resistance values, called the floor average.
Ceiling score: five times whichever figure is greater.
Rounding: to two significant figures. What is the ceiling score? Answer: 8.8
